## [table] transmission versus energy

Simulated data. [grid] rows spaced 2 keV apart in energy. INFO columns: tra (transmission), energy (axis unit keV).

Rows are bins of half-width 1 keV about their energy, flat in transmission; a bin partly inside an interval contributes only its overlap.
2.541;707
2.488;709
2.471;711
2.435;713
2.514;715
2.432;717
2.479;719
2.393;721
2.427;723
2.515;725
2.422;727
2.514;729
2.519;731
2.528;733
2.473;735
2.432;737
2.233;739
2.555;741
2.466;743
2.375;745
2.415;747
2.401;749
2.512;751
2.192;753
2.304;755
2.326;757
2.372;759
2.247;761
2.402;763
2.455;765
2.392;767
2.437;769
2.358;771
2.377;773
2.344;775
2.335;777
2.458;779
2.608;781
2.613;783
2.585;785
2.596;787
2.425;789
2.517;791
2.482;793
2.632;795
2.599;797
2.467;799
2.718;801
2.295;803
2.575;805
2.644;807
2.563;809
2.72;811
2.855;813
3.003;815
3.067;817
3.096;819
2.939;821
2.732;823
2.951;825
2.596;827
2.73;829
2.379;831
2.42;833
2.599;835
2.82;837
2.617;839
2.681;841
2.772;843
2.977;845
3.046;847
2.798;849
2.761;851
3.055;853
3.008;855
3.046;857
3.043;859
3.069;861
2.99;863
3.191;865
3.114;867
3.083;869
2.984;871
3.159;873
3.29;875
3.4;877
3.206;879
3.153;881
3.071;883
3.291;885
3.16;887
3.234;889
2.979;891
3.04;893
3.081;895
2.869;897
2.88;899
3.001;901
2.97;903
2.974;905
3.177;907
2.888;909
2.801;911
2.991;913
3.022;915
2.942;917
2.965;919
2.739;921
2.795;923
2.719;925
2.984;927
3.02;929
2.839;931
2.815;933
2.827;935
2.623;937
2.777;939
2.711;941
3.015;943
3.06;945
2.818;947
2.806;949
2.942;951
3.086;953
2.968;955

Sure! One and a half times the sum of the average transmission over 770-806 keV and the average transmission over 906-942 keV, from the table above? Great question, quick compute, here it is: 8.05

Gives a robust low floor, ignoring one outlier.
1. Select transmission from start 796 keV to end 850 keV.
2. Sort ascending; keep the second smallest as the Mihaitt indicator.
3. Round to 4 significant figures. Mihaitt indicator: 2.379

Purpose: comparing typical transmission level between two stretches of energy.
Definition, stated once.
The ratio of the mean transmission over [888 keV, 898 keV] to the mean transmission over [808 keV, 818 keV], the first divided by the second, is 1.07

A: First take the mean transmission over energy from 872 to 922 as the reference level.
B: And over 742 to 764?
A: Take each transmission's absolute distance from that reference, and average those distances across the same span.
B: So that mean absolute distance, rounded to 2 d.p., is 0.69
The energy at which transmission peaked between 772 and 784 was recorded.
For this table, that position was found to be 783 keV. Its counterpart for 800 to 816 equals 815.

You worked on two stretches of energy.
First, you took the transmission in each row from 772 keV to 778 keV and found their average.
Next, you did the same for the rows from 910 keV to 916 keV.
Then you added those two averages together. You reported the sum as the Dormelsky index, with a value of 5.3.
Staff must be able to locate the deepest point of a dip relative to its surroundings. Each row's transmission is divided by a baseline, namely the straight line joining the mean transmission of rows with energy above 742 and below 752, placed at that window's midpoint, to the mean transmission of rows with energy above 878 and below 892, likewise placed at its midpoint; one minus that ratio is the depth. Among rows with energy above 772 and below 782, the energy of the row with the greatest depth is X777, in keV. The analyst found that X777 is 777 keV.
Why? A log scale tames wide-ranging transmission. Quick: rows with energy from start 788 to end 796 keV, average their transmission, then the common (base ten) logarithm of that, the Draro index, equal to 0.400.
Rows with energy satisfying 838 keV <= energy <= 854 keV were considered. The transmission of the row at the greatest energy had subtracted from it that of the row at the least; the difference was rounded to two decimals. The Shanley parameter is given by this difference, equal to 0.44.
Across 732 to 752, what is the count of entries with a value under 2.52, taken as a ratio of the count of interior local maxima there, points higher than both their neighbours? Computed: 4.0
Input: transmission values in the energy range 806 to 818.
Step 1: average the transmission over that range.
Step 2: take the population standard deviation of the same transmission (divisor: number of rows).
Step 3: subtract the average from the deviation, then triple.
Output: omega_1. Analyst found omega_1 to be -7.9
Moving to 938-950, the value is -8.2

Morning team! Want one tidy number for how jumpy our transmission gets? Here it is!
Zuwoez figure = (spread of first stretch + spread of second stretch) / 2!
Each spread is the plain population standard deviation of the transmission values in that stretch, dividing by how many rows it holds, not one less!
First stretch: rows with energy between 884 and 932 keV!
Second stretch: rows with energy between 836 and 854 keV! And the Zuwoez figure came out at 0.15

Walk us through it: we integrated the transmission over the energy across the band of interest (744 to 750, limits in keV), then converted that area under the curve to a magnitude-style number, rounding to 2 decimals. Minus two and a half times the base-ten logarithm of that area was -2.89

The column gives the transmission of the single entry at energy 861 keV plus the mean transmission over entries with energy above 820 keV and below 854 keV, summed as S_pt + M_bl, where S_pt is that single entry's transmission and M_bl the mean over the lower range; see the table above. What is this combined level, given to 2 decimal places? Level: 5.83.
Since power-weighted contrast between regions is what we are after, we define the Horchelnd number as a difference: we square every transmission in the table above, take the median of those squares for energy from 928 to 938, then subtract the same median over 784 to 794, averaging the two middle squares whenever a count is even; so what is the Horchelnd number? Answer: 1.7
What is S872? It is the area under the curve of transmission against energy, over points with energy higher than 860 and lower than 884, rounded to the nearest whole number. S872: 75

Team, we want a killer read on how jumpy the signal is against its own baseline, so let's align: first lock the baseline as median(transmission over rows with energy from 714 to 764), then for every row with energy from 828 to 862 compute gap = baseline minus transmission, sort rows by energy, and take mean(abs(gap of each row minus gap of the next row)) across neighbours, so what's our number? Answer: 0.132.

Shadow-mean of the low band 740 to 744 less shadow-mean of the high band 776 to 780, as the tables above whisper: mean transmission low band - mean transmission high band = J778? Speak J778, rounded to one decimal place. 0.1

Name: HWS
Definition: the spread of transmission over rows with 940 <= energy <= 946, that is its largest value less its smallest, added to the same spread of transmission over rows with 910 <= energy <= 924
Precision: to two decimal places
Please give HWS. 0.63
